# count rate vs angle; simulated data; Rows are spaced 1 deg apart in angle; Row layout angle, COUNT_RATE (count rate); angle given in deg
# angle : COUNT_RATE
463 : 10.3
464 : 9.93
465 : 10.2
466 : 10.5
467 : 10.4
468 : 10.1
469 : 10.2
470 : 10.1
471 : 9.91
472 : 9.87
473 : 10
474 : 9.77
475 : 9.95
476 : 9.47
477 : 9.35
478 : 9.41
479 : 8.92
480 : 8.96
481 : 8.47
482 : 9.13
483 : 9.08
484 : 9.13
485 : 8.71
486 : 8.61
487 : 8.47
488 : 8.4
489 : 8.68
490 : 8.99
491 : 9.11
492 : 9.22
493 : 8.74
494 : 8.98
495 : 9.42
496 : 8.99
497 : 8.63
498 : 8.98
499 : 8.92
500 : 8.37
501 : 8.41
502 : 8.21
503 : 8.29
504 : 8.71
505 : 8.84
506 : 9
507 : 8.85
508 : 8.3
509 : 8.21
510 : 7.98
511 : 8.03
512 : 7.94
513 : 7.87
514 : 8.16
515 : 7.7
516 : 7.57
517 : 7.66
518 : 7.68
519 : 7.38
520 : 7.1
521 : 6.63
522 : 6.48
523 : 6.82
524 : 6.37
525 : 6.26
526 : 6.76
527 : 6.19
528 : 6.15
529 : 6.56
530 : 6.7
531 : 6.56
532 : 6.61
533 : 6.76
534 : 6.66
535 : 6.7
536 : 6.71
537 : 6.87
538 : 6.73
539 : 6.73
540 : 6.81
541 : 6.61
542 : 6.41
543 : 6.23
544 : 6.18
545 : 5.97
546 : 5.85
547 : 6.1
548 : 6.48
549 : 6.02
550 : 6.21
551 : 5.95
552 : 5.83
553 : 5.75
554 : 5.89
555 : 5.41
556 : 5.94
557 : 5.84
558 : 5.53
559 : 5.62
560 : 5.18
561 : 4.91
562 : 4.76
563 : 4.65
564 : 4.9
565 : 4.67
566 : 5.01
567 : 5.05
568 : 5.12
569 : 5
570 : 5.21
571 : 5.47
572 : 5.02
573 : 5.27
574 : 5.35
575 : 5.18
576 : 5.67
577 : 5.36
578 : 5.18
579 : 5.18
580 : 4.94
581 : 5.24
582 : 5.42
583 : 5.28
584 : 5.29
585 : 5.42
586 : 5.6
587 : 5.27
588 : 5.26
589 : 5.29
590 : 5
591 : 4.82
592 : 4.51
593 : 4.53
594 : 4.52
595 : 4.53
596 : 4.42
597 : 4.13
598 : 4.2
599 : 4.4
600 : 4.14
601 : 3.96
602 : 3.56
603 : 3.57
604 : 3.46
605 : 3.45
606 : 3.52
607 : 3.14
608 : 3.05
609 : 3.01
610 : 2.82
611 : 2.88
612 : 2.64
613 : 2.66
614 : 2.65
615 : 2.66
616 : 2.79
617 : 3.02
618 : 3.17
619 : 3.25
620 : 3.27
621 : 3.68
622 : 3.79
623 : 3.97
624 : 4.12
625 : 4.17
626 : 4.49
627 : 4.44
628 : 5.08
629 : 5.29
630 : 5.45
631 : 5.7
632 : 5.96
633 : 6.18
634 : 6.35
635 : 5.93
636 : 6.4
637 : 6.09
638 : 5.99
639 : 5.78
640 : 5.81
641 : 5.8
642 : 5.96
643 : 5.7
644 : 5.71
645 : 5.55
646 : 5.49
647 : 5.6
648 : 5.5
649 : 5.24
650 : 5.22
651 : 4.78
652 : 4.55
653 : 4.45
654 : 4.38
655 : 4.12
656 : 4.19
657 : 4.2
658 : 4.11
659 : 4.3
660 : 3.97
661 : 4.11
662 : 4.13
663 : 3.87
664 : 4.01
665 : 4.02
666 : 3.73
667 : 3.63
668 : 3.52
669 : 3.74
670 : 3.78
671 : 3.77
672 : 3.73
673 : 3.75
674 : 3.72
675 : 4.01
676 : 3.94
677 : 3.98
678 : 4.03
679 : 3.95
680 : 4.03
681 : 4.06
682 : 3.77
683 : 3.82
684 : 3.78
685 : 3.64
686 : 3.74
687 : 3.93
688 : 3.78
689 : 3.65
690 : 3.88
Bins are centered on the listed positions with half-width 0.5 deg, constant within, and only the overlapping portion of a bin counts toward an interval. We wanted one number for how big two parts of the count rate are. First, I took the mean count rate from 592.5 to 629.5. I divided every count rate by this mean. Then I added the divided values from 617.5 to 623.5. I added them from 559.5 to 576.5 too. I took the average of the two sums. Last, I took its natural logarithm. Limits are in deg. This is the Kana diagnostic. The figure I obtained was 2.7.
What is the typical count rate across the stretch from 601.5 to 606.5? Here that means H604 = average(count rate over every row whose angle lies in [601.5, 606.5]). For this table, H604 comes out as 3.5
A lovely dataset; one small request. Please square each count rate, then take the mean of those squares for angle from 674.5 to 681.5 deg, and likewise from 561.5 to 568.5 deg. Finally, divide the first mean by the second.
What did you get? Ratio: 0.67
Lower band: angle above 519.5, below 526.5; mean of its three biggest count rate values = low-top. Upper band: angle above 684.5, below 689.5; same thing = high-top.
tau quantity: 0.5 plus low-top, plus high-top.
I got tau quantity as 11.2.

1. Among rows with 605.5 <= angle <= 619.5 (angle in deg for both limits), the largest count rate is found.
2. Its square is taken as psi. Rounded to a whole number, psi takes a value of 12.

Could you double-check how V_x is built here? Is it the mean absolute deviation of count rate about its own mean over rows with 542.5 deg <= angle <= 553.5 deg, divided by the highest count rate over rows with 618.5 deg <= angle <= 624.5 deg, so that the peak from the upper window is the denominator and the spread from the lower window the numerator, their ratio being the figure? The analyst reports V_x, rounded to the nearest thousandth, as 0.042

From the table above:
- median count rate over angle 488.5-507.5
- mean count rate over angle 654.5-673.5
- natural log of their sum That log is 2.55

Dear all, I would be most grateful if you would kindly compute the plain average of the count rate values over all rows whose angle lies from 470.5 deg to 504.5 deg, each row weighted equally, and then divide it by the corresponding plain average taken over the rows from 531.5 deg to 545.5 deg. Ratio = 1.4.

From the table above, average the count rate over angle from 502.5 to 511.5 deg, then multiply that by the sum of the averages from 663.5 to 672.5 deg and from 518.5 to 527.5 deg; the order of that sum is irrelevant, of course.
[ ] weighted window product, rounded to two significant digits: 88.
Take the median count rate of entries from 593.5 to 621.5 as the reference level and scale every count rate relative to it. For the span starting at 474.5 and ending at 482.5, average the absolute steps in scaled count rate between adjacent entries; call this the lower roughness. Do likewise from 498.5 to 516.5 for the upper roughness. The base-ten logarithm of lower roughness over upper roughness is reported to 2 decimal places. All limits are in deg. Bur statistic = 0.19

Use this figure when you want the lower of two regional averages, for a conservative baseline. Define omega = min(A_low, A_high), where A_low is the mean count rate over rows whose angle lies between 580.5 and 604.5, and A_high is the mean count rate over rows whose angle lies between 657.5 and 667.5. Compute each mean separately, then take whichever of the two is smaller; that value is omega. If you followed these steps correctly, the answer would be 4.0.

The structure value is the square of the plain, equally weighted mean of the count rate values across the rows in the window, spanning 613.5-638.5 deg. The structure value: 21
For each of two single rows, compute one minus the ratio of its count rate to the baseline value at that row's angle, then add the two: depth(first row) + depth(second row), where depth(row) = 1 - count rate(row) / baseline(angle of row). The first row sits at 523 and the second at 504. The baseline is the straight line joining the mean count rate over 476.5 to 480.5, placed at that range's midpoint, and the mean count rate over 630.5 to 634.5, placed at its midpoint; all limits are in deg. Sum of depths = 0.17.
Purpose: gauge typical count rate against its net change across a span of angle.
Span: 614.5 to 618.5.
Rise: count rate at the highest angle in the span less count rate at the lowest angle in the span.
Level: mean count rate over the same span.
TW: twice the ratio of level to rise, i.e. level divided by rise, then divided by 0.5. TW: 11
